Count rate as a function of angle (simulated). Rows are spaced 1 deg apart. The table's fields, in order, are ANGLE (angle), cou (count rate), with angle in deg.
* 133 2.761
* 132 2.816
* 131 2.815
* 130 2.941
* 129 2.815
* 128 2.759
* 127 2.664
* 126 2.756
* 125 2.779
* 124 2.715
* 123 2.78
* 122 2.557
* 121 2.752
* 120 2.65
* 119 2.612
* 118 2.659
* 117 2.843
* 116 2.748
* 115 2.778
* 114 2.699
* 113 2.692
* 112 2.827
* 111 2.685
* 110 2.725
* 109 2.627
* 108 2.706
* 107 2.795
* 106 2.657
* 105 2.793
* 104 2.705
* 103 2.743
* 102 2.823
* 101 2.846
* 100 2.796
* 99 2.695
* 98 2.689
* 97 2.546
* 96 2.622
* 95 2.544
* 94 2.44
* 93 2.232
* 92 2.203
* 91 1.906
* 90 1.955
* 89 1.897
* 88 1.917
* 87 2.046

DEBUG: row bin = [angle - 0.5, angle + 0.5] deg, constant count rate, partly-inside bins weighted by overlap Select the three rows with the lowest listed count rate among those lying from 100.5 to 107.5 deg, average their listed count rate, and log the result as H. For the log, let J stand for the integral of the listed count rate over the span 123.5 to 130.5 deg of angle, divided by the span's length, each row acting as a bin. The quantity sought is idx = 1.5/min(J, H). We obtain 0.555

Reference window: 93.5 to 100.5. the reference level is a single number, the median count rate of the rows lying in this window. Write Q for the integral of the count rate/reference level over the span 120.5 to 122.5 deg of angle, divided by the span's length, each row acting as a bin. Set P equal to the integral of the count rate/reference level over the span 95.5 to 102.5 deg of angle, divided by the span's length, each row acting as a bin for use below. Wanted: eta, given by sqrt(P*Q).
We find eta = 1.02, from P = 1.04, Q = 1.01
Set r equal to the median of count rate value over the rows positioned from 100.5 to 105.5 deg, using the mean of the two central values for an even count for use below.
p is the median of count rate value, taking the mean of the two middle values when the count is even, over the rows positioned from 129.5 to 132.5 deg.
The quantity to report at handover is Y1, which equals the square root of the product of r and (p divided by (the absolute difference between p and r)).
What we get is 18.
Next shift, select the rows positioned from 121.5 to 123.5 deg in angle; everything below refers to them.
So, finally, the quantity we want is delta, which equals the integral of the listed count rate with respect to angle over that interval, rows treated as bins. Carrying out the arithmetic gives 5.34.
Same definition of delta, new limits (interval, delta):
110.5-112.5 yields 5.51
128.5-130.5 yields 5.76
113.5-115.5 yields 5.48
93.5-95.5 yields 4.98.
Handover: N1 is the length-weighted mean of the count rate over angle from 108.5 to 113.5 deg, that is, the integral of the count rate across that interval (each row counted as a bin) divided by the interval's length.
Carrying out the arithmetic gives 2.71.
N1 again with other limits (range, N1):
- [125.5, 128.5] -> 2.73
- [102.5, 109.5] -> 2.72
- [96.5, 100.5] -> 2.68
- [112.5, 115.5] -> 2.72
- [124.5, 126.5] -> 2.77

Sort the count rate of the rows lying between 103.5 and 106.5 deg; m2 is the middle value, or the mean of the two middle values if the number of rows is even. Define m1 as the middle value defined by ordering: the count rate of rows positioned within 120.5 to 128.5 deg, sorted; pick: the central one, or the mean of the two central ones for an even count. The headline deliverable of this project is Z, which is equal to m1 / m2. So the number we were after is 1.02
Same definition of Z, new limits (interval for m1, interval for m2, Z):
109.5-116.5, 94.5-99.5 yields 1.04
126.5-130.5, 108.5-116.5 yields 1.03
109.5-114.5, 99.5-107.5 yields 0.97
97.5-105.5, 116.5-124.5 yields 1.03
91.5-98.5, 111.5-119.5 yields 0.93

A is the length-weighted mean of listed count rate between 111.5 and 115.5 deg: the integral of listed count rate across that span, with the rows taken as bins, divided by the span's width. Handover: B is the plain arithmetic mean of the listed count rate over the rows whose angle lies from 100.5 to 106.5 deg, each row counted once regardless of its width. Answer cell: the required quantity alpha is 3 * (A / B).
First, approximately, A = 2.75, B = 2.76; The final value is 2.99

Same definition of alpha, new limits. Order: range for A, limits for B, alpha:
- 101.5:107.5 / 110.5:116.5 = 3.02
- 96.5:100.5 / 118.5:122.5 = 3.04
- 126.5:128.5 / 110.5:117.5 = 2.95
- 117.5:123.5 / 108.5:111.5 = 2.99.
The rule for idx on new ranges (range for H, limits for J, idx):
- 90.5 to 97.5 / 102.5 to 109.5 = 0.710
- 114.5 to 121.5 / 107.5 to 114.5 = 0.568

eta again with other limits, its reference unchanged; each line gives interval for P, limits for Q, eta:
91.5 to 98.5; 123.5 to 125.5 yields 0.99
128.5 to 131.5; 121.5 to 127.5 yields 1.06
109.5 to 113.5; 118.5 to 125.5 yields 1.03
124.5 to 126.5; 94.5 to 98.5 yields 1.02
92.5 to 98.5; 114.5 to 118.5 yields 1.00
